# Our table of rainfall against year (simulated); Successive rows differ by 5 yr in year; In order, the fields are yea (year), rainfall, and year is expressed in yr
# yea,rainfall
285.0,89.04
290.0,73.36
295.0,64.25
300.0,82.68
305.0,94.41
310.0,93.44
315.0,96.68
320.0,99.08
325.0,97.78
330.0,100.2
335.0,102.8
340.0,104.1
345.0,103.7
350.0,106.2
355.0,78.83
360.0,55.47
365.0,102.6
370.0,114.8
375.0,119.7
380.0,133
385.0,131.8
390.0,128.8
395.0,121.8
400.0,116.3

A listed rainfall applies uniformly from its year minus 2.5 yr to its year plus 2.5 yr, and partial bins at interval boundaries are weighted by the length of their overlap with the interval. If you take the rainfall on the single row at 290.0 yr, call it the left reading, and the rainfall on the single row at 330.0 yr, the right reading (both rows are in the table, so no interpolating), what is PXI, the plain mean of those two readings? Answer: 87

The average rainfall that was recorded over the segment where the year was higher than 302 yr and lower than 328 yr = 96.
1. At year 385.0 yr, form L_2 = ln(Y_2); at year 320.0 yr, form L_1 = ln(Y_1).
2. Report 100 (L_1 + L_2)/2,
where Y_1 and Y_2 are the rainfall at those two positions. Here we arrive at 474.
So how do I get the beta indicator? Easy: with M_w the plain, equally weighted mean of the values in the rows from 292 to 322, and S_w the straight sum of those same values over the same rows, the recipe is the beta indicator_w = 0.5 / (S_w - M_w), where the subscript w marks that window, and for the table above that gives 0.0011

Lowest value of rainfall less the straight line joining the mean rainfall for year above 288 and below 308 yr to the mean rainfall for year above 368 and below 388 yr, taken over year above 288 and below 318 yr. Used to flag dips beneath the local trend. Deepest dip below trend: -13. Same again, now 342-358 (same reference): -33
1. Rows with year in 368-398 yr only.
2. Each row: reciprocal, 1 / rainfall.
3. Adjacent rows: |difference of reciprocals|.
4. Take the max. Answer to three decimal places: 0.001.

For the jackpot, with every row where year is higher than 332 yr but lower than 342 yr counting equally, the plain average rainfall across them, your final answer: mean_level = 103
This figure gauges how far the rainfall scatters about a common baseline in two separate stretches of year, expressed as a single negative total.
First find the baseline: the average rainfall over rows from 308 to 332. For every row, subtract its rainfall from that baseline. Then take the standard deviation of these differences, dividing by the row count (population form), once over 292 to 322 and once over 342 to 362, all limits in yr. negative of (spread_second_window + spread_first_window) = -33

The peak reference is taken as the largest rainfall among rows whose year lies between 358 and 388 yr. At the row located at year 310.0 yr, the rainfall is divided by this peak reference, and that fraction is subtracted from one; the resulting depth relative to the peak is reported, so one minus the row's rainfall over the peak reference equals 0.297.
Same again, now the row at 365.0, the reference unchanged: 0.229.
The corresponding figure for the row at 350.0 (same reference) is 0.202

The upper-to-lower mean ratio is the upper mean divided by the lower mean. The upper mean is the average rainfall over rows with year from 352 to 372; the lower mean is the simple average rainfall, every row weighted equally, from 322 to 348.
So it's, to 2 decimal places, 0.86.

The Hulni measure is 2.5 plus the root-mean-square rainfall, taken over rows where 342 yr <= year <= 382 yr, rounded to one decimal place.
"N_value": 106.8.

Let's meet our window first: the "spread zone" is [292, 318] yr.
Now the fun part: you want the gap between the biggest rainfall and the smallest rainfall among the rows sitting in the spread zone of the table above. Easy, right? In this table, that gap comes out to 32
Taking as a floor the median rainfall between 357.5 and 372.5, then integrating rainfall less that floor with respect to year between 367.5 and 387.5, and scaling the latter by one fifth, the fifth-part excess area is 89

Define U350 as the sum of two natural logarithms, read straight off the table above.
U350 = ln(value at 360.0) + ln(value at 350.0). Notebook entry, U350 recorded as 8.7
